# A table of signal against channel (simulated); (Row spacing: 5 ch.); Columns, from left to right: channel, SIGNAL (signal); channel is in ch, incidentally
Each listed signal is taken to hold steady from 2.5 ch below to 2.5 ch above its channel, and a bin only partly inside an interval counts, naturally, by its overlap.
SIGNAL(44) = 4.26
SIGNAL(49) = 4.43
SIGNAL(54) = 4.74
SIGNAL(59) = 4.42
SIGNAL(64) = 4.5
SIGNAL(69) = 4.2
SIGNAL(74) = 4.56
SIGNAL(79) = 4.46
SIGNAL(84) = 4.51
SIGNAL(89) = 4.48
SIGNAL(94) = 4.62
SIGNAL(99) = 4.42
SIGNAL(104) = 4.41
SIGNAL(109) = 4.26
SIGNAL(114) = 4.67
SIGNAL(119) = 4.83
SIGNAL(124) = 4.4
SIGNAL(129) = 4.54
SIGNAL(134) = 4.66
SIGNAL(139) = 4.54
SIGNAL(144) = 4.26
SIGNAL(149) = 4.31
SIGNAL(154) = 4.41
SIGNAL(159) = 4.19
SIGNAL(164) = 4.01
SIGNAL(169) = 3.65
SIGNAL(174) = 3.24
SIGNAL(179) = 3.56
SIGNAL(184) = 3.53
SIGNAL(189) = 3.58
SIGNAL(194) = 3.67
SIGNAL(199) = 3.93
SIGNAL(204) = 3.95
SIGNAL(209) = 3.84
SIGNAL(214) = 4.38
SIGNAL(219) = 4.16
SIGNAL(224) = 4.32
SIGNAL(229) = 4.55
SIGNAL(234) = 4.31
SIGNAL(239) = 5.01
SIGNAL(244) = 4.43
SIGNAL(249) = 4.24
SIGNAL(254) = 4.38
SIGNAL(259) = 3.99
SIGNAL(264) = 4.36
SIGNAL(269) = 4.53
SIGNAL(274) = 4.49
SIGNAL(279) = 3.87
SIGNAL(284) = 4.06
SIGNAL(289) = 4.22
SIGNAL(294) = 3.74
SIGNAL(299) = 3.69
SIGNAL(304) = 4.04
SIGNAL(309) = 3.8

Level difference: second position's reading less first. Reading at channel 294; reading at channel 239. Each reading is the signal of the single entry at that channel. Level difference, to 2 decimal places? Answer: 1.27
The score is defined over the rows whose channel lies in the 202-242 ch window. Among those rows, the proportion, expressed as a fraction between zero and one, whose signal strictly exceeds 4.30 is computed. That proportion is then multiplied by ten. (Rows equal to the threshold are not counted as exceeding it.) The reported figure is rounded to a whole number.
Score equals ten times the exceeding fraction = 6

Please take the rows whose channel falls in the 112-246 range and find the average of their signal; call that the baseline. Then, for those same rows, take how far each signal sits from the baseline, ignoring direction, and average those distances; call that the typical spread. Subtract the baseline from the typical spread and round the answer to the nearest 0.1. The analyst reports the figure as -3.8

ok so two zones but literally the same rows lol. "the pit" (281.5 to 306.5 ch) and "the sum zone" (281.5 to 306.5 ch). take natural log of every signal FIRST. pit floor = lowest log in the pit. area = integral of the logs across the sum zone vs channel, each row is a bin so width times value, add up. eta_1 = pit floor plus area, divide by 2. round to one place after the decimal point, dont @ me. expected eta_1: 17.8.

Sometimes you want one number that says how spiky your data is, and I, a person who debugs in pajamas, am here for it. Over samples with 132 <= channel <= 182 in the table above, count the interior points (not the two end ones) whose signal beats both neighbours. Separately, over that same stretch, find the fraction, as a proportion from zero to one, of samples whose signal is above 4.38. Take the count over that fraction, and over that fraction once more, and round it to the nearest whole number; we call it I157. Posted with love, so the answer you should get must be 11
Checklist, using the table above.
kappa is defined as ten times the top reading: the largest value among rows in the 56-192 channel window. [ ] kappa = 48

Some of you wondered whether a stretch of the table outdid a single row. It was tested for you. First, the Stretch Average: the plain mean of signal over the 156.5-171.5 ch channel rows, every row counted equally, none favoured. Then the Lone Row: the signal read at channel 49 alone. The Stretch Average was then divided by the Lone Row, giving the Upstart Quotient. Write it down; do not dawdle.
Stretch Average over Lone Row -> 0.89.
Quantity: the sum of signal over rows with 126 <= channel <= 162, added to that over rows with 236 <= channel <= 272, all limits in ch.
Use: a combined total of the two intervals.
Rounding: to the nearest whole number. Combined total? 62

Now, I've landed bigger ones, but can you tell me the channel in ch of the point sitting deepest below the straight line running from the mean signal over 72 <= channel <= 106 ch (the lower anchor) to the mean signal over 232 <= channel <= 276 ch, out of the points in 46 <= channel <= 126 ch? 69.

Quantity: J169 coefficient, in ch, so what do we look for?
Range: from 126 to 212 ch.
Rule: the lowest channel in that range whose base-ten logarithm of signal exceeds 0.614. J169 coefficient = 129 ch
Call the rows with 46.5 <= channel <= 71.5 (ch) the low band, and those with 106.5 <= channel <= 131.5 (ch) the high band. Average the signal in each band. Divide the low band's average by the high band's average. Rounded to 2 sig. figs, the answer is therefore 0.98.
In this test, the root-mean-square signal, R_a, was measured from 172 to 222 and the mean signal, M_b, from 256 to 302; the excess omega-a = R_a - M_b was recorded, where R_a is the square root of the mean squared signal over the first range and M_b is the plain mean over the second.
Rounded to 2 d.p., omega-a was -0.31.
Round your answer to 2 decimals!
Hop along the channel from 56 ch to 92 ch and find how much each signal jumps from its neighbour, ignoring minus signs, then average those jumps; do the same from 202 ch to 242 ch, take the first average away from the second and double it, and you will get 0.32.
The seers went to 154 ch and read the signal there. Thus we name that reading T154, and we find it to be 4.41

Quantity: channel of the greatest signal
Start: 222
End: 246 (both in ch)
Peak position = 239 ch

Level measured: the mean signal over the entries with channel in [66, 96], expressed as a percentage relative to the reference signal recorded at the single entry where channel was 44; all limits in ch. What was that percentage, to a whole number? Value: 105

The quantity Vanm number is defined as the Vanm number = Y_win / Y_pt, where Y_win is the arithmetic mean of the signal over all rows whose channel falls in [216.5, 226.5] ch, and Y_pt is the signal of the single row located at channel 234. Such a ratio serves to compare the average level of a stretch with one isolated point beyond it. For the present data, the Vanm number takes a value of 0.98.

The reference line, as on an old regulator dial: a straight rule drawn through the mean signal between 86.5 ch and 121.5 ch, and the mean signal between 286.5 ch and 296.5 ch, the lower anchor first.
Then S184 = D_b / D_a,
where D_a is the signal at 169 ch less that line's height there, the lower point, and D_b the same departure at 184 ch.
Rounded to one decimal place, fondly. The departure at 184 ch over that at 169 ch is 1.1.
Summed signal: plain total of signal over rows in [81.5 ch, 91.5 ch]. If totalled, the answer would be 8.99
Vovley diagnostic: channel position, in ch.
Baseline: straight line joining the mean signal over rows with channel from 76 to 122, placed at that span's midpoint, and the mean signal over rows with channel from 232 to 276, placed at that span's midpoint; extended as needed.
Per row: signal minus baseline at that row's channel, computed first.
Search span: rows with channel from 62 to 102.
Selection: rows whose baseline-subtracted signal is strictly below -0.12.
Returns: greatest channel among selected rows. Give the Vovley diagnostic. 69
